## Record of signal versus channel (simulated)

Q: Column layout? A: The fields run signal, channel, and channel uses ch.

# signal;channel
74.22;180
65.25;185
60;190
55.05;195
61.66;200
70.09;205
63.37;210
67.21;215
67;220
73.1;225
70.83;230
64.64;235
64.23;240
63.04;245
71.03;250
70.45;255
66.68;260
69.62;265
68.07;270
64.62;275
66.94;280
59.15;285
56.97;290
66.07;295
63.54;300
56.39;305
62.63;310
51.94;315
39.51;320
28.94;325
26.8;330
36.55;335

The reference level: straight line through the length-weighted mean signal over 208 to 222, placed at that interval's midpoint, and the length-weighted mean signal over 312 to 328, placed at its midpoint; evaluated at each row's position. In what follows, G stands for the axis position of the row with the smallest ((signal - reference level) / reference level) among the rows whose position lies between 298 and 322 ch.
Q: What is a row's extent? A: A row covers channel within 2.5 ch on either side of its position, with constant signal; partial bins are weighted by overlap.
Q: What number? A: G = 320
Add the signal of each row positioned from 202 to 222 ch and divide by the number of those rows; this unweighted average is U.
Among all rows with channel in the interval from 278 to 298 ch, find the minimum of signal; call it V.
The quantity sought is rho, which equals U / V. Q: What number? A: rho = 1.17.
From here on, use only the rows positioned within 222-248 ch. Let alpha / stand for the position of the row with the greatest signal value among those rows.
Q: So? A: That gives 225 ch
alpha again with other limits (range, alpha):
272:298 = 280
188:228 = 225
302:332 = 310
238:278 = 250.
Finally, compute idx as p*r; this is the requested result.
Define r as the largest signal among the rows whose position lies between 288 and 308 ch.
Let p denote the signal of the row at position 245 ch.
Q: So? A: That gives 4165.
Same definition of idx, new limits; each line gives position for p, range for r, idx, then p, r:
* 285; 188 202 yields 3647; 59.15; 61.66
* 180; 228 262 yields 5272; 74.22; 71.03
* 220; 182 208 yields 4696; 67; 70.09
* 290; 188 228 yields 4165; 56.97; 73.1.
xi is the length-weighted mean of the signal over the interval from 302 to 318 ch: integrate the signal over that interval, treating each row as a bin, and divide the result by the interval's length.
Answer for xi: 57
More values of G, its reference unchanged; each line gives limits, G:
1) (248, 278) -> 260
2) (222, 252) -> 235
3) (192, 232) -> 195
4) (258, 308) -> 290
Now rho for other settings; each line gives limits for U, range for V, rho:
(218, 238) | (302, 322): 1.74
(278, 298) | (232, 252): 0.99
